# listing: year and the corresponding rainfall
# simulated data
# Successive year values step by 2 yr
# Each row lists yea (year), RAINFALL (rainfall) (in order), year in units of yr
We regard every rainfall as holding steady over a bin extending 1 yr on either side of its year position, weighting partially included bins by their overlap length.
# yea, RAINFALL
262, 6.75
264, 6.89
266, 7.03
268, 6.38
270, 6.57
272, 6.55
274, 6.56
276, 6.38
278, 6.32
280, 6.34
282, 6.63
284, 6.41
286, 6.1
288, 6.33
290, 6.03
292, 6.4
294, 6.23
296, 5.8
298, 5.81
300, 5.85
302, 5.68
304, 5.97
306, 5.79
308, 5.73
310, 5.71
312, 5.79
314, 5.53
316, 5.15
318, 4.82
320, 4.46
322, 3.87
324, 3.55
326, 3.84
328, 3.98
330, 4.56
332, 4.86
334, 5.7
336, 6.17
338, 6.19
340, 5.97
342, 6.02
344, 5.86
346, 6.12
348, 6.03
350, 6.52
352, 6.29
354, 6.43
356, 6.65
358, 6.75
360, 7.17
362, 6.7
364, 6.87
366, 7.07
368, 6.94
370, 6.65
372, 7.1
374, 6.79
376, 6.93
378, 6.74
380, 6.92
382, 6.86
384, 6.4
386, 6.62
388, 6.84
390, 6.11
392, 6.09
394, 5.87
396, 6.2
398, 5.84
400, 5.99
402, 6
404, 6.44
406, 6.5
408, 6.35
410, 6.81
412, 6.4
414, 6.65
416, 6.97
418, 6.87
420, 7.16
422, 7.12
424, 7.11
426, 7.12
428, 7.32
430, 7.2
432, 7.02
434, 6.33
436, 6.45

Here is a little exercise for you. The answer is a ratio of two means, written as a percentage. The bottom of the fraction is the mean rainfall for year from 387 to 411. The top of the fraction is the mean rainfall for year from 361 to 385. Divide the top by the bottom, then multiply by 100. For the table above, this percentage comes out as 109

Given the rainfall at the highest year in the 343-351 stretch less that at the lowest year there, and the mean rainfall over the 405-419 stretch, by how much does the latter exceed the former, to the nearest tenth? 6.0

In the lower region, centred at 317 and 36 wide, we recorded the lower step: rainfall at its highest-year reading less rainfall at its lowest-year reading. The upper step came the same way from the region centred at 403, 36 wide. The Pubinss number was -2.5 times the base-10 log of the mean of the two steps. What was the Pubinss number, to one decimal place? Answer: 1.8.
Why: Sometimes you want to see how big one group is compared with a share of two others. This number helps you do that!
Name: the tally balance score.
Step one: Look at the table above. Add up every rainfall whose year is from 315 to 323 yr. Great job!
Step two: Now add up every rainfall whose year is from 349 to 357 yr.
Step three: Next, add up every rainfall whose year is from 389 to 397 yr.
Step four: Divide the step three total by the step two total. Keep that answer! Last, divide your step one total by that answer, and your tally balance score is 20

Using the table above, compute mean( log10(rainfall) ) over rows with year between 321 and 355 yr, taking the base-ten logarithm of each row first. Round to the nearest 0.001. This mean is 0.725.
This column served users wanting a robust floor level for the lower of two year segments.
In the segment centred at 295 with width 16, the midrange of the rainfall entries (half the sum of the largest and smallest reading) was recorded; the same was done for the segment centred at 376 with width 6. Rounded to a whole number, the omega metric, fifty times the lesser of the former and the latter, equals 302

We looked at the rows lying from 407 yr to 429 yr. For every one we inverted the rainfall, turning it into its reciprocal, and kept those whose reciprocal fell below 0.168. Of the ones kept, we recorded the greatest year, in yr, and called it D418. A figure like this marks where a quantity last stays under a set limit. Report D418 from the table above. 428 yr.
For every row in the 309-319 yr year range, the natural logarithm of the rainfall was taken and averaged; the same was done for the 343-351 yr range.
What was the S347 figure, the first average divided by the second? 0.93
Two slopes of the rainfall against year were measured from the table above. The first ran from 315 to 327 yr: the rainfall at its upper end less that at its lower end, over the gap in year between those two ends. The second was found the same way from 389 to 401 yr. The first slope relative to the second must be 11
